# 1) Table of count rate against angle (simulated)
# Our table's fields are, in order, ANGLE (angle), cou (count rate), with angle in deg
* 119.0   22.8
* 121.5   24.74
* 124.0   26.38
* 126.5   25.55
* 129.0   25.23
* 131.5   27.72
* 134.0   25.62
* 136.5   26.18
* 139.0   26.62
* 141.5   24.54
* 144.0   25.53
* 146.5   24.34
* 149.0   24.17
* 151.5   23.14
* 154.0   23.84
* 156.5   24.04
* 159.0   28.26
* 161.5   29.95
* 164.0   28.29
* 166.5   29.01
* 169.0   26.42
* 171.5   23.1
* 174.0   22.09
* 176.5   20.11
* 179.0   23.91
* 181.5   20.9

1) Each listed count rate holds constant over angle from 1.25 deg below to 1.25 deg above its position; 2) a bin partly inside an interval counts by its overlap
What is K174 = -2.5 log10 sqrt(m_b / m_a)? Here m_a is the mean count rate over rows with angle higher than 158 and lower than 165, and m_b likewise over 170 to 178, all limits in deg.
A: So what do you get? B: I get 0.15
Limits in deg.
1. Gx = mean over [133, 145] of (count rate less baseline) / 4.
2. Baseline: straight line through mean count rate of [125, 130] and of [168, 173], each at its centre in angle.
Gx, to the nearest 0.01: 0.12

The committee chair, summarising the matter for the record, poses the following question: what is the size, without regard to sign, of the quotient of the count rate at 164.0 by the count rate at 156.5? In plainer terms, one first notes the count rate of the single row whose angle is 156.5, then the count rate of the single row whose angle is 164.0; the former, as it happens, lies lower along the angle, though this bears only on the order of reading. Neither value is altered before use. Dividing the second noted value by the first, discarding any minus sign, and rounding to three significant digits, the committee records 1.18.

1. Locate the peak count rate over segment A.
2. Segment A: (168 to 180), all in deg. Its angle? 169.0 deg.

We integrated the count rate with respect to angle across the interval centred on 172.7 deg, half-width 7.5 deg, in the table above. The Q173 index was 362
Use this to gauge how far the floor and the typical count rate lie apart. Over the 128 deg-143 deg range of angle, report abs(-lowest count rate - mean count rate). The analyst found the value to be 50.5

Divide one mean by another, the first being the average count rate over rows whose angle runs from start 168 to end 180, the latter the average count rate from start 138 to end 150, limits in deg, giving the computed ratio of 0.92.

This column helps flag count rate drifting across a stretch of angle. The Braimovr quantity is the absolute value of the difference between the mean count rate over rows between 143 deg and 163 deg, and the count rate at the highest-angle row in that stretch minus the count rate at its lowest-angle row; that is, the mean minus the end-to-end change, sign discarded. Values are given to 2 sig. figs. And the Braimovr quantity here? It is 21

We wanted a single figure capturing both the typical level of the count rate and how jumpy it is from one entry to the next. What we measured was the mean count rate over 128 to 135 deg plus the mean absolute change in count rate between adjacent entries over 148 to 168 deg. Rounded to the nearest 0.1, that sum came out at 27.7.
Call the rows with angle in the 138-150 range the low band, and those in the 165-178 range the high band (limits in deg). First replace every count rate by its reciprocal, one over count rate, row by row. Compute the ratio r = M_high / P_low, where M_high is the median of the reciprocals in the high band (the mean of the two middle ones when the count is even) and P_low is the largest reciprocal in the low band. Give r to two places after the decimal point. 1.05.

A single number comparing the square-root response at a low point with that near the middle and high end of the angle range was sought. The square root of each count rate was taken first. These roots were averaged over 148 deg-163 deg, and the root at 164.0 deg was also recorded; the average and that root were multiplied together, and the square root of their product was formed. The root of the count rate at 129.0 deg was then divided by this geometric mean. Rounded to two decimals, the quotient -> 0.97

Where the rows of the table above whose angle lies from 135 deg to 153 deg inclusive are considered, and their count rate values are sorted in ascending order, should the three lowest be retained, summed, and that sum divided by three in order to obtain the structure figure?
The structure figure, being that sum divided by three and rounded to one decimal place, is 23.9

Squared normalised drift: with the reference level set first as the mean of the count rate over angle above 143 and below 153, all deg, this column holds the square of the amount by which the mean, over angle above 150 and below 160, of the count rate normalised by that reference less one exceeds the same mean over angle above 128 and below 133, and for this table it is 0.005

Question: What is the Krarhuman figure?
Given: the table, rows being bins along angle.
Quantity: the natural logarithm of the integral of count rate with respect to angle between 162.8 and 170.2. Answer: 5.3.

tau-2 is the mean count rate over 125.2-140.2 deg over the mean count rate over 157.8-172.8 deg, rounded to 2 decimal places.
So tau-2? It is 0.95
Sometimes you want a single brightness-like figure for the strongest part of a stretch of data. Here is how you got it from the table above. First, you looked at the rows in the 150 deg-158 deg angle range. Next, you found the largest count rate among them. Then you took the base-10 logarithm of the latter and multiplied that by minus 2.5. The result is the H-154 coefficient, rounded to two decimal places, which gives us -3.45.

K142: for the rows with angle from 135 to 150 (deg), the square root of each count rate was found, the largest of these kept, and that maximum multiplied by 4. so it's 20.6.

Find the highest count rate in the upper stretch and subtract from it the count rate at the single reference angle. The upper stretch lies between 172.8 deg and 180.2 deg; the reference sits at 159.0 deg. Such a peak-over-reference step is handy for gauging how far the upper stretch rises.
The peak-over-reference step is -4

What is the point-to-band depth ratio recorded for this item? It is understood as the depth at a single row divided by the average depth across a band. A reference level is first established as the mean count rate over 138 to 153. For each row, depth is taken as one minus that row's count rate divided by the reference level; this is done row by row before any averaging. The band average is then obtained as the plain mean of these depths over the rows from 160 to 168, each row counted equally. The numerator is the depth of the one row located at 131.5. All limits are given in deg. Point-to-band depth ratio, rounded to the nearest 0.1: 0.7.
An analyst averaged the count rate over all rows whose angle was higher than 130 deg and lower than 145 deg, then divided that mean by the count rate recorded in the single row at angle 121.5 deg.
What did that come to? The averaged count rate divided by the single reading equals 1.05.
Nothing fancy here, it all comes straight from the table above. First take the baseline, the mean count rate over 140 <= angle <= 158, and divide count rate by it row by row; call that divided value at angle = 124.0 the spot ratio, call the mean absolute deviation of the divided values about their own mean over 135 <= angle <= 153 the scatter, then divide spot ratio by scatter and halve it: 13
